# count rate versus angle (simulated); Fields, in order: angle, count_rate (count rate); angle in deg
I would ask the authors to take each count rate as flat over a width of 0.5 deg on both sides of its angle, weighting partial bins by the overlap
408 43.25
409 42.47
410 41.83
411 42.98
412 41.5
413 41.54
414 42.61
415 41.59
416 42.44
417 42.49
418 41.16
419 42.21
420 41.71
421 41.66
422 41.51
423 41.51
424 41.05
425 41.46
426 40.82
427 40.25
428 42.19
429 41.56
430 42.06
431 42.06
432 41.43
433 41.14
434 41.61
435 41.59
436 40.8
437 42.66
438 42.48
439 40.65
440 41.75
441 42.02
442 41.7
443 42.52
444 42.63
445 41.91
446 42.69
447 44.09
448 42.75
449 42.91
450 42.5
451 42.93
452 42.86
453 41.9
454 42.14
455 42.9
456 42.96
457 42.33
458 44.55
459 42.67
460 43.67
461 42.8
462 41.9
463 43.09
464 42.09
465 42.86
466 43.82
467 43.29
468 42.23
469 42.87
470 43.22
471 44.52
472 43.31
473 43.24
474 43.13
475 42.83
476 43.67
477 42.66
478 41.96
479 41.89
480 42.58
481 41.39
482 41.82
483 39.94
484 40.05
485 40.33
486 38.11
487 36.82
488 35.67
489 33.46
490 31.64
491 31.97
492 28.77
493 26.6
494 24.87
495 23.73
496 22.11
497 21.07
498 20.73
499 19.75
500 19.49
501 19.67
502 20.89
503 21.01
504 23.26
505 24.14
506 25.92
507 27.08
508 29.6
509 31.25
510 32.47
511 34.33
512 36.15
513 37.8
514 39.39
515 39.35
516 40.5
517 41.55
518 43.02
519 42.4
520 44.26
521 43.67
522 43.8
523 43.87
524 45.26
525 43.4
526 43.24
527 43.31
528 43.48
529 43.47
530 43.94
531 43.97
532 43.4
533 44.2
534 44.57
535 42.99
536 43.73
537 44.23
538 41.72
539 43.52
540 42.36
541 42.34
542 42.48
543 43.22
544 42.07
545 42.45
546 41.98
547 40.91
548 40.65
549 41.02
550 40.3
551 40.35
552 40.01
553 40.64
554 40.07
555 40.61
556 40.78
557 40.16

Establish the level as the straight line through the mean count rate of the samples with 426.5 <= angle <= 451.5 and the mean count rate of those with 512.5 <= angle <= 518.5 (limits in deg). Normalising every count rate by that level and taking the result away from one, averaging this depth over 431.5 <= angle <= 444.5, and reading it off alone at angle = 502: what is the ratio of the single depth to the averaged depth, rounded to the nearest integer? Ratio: 70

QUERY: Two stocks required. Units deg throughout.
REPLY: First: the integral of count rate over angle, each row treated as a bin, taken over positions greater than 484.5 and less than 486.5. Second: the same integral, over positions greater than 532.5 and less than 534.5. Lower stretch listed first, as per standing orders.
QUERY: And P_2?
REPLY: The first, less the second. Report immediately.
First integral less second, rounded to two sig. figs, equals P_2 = -10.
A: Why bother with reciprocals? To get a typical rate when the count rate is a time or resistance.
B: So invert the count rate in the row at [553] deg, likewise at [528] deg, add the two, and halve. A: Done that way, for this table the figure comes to 0.0238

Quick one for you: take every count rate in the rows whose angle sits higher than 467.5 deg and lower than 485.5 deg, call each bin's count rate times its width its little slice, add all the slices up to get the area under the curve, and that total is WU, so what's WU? 762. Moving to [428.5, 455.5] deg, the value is 1138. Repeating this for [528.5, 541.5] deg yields 564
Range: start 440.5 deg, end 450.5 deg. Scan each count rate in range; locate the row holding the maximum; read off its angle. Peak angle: 447 deg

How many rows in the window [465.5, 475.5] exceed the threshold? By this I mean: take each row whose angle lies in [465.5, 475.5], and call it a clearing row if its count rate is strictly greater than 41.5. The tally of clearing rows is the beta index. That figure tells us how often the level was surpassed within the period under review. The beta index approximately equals 10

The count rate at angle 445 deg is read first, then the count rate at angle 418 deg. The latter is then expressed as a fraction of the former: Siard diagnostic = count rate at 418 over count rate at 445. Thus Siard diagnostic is 0.98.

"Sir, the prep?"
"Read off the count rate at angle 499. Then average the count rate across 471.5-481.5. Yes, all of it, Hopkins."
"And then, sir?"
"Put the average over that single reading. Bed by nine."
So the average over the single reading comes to 2.16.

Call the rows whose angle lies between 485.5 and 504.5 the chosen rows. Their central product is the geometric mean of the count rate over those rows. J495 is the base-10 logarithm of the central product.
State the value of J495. 1.41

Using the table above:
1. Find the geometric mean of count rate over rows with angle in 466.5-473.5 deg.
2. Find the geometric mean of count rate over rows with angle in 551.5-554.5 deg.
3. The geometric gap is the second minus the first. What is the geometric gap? -3.0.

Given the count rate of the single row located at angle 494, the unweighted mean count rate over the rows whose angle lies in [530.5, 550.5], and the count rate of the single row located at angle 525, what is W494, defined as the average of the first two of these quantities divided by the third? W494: 0.78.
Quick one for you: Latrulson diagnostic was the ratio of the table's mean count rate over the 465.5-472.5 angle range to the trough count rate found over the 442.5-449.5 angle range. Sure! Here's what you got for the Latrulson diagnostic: 1.03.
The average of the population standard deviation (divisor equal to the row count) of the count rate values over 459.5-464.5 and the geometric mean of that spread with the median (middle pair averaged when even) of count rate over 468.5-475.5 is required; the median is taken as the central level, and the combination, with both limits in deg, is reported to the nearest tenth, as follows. 3.0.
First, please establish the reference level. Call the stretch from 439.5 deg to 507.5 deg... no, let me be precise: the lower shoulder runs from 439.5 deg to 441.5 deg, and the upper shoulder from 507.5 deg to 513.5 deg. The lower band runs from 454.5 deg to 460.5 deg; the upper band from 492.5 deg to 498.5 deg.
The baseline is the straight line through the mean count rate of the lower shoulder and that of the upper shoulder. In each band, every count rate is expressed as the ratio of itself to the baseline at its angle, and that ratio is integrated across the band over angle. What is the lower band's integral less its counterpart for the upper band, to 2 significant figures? 2.6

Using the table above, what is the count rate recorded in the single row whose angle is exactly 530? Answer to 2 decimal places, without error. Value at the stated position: 43.94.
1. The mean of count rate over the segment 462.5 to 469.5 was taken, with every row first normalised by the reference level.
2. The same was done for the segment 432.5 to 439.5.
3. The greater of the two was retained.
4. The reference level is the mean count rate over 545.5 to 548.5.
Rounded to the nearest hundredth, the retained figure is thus 1.04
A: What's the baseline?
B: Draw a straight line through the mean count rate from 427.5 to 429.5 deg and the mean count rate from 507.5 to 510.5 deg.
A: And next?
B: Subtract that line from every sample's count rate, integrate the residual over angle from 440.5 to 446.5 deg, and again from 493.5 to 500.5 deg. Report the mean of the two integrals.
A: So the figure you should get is -31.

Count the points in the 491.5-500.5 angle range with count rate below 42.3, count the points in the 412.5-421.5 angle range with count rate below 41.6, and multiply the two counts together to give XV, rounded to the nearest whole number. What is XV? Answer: 27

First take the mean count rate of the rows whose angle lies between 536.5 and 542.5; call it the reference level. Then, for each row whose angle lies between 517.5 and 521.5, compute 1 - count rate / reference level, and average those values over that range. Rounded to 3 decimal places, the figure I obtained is -0.013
